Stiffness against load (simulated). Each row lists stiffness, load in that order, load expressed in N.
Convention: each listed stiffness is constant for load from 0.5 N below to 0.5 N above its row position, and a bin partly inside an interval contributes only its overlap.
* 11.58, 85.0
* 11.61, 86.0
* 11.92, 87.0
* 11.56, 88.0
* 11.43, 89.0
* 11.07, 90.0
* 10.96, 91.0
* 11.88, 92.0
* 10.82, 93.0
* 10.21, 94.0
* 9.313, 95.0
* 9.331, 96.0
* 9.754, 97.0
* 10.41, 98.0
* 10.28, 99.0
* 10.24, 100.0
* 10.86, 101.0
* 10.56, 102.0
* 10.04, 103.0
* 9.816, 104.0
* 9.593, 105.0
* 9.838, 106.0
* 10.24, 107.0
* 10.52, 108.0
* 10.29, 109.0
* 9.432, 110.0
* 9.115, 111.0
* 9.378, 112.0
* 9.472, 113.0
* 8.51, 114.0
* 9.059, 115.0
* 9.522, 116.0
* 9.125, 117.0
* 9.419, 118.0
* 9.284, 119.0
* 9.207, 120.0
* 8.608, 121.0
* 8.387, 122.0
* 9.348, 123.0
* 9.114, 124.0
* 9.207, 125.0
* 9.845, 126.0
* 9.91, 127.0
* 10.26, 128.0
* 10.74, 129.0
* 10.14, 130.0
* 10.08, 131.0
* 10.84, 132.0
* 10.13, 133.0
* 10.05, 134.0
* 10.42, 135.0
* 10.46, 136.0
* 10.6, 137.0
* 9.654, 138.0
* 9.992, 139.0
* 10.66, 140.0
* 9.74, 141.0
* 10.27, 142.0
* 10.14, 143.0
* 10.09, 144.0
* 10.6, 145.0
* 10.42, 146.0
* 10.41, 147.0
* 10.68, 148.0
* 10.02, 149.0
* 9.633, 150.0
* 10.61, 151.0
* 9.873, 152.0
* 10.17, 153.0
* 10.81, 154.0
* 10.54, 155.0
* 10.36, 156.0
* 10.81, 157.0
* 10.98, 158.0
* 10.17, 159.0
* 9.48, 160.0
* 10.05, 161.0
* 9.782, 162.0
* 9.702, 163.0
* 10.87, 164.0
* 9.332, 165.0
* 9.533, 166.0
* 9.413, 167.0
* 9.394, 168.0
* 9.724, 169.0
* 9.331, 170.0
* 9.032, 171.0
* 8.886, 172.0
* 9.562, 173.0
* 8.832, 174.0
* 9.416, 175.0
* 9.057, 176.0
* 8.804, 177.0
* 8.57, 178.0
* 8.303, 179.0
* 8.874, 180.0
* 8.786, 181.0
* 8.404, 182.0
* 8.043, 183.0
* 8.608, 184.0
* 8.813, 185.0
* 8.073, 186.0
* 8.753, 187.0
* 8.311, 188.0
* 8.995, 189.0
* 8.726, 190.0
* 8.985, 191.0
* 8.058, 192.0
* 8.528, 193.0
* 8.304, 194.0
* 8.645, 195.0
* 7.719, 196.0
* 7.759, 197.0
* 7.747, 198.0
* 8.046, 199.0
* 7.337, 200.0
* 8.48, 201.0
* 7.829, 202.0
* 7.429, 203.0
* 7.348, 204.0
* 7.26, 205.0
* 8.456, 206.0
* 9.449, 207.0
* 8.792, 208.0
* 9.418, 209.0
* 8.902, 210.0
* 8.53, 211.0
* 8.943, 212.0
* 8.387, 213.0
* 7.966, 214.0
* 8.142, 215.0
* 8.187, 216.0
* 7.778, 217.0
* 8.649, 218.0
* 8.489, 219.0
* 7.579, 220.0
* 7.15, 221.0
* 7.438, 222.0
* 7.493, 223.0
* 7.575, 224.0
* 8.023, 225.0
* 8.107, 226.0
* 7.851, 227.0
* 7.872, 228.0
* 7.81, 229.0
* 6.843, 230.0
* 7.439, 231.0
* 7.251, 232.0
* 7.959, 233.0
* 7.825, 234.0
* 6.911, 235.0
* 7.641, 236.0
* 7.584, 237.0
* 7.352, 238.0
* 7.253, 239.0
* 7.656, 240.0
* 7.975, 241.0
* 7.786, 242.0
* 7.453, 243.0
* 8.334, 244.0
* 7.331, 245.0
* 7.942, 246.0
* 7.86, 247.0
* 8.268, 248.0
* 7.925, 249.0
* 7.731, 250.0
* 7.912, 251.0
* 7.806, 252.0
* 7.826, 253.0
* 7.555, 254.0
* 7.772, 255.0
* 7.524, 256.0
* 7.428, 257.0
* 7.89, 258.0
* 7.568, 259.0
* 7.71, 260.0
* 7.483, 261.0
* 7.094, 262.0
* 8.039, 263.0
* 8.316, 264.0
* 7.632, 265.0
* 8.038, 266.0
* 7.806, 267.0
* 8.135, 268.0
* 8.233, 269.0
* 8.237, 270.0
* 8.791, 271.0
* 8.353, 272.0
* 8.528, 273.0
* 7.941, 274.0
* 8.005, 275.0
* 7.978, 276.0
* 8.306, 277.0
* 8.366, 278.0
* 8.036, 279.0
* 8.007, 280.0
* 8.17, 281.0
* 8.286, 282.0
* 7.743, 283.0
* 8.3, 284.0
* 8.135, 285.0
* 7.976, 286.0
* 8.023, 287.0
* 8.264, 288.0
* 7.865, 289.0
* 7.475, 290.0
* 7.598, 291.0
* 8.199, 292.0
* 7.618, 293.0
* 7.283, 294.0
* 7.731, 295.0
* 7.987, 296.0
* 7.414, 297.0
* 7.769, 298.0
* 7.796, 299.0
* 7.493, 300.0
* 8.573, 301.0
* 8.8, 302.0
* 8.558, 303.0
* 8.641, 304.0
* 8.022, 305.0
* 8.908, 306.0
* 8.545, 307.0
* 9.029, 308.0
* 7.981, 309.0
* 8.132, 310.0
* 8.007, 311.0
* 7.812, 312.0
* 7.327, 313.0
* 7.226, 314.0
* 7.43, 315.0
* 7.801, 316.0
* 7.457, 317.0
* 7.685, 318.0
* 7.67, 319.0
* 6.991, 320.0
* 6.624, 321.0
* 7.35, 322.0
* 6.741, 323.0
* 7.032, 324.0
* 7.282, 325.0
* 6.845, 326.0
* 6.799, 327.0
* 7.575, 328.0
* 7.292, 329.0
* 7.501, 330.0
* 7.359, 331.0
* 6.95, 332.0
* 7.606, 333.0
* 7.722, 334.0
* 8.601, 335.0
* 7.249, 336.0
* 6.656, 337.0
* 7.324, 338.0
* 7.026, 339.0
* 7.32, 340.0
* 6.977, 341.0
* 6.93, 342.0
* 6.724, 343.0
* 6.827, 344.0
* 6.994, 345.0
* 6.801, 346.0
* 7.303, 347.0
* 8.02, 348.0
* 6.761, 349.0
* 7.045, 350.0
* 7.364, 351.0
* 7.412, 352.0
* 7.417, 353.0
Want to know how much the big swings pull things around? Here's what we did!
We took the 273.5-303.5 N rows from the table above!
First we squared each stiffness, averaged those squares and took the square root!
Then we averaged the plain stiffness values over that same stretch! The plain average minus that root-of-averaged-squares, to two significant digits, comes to -0.0079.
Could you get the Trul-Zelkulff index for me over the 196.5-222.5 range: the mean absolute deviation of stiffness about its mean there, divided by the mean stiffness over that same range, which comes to 0.067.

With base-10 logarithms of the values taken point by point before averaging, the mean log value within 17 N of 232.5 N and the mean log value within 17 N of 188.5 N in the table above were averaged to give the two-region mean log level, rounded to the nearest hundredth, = 0.90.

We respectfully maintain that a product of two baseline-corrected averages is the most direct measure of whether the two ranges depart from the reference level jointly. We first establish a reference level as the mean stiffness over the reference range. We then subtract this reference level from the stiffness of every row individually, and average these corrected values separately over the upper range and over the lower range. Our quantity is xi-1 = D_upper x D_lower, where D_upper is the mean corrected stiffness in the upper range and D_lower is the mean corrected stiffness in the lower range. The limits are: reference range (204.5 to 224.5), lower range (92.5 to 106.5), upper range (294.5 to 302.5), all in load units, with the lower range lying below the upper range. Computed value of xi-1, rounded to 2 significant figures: -0.52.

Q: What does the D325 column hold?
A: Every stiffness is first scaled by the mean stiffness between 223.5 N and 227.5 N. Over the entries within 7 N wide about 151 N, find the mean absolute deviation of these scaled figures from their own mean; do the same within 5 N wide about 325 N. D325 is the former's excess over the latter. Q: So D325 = 0.026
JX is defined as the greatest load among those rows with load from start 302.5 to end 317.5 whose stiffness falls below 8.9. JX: 317.0 N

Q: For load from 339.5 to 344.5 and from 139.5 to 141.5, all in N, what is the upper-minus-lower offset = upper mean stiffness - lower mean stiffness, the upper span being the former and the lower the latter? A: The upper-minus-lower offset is -3.2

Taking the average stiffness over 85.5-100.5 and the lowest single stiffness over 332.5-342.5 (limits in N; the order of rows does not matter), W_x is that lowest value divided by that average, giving 0.62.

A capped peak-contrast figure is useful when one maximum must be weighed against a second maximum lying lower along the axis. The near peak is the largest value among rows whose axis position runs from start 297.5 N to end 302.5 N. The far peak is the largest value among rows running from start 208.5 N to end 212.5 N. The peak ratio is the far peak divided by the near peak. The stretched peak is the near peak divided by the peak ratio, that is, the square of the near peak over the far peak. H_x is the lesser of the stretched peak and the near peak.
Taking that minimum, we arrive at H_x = 8.2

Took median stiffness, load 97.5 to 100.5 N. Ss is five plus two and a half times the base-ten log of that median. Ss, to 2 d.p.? 7.53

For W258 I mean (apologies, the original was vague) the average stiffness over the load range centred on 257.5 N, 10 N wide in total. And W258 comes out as 7.6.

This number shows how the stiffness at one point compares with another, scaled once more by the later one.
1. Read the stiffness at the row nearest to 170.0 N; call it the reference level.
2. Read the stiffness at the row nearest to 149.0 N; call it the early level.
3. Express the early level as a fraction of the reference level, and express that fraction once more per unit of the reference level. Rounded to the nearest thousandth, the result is 0.115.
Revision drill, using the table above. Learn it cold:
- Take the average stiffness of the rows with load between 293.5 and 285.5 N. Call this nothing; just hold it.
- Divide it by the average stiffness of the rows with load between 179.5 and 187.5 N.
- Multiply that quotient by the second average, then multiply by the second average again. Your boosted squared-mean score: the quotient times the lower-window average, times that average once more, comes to 67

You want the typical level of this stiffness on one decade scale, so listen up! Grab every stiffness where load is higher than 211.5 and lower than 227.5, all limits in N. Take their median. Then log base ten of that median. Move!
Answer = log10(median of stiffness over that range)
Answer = 0.90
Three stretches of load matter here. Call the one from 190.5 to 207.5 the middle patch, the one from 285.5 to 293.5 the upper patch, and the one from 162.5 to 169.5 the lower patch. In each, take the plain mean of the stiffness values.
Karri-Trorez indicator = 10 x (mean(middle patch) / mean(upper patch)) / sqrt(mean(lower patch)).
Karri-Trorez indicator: 3.3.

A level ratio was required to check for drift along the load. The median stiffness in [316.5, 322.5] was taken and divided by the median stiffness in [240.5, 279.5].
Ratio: 0.93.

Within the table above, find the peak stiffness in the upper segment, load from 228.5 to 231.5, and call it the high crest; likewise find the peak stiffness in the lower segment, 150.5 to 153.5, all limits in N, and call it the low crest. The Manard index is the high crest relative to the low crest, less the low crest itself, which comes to -9.9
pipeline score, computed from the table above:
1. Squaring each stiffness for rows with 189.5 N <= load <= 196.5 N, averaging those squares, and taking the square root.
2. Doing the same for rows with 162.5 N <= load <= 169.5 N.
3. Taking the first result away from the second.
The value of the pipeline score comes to 1.3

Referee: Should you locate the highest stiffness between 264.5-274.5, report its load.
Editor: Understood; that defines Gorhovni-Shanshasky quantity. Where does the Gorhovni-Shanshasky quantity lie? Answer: 271.0 N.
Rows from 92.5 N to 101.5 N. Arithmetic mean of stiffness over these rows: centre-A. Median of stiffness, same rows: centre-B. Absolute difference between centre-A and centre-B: 0.10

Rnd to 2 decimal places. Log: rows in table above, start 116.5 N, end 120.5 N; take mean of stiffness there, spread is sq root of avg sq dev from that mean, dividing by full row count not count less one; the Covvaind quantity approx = 0.11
